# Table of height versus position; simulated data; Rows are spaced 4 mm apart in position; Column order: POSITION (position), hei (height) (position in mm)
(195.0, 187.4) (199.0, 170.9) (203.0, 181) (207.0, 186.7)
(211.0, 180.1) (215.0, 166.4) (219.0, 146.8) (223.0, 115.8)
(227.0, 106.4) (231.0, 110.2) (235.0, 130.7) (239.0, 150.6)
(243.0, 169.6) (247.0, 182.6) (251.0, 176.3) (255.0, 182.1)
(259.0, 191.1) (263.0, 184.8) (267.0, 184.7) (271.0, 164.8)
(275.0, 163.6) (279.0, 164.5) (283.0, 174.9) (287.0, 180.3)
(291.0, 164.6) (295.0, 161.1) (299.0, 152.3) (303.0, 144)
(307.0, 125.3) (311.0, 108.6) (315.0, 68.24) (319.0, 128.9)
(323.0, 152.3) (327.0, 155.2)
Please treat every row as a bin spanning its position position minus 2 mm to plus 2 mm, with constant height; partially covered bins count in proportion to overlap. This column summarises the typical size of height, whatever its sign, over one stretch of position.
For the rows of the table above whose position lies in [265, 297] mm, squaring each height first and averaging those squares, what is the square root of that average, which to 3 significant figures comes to 170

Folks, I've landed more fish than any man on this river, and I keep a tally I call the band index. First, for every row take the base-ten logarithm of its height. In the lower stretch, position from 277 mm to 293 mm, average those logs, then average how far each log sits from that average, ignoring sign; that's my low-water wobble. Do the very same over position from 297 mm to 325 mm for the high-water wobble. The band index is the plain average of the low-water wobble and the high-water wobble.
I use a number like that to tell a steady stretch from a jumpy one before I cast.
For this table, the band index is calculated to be 0.051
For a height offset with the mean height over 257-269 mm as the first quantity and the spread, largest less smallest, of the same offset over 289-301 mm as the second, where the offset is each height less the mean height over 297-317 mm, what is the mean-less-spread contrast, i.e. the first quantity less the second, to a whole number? 55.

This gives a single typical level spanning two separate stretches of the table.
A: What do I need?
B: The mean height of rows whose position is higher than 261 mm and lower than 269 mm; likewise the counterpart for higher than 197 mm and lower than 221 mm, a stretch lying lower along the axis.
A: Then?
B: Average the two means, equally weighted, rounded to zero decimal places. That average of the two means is 178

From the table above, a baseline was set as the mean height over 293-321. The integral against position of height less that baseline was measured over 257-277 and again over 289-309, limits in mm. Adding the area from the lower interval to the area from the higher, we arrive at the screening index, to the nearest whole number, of 1468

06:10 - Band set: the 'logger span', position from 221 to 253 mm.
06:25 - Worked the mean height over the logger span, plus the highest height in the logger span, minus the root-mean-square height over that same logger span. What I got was 180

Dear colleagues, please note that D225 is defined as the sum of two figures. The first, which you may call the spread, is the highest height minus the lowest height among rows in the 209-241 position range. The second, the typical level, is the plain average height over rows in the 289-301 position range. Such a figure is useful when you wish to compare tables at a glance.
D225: 233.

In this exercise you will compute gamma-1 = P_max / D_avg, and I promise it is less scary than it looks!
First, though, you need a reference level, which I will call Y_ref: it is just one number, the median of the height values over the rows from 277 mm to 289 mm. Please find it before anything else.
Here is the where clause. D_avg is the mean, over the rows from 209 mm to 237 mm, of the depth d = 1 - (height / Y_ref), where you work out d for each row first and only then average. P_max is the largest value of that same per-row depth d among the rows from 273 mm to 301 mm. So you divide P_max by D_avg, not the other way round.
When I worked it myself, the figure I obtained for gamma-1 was 1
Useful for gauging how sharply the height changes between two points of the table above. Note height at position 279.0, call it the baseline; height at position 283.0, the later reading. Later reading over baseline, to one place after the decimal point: 1.1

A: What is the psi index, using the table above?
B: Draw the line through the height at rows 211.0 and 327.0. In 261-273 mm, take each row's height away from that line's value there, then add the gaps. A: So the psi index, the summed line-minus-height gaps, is -30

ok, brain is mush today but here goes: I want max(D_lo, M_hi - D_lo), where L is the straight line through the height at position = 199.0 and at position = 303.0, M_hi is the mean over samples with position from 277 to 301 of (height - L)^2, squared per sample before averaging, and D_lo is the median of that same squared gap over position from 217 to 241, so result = 1672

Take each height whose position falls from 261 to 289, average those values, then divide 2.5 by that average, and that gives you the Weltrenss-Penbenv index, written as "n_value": 0.0144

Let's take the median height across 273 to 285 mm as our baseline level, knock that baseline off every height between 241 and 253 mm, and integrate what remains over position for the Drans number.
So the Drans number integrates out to 140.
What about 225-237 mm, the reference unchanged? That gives -585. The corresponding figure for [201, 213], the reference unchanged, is 217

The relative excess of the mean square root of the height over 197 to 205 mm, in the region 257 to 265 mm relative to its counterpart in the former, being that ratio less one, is 0.03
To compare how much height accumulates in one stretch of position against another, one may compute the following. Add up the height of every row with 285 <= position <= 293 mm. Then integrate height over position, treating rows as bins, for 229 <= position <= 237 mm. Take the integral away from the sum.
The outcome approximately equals -619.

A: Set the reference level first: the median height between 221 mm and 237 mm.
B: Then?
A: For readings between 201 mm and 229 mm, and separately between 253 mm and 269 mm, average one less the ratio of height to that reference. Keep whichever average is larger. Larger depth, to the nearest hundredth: -0.37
